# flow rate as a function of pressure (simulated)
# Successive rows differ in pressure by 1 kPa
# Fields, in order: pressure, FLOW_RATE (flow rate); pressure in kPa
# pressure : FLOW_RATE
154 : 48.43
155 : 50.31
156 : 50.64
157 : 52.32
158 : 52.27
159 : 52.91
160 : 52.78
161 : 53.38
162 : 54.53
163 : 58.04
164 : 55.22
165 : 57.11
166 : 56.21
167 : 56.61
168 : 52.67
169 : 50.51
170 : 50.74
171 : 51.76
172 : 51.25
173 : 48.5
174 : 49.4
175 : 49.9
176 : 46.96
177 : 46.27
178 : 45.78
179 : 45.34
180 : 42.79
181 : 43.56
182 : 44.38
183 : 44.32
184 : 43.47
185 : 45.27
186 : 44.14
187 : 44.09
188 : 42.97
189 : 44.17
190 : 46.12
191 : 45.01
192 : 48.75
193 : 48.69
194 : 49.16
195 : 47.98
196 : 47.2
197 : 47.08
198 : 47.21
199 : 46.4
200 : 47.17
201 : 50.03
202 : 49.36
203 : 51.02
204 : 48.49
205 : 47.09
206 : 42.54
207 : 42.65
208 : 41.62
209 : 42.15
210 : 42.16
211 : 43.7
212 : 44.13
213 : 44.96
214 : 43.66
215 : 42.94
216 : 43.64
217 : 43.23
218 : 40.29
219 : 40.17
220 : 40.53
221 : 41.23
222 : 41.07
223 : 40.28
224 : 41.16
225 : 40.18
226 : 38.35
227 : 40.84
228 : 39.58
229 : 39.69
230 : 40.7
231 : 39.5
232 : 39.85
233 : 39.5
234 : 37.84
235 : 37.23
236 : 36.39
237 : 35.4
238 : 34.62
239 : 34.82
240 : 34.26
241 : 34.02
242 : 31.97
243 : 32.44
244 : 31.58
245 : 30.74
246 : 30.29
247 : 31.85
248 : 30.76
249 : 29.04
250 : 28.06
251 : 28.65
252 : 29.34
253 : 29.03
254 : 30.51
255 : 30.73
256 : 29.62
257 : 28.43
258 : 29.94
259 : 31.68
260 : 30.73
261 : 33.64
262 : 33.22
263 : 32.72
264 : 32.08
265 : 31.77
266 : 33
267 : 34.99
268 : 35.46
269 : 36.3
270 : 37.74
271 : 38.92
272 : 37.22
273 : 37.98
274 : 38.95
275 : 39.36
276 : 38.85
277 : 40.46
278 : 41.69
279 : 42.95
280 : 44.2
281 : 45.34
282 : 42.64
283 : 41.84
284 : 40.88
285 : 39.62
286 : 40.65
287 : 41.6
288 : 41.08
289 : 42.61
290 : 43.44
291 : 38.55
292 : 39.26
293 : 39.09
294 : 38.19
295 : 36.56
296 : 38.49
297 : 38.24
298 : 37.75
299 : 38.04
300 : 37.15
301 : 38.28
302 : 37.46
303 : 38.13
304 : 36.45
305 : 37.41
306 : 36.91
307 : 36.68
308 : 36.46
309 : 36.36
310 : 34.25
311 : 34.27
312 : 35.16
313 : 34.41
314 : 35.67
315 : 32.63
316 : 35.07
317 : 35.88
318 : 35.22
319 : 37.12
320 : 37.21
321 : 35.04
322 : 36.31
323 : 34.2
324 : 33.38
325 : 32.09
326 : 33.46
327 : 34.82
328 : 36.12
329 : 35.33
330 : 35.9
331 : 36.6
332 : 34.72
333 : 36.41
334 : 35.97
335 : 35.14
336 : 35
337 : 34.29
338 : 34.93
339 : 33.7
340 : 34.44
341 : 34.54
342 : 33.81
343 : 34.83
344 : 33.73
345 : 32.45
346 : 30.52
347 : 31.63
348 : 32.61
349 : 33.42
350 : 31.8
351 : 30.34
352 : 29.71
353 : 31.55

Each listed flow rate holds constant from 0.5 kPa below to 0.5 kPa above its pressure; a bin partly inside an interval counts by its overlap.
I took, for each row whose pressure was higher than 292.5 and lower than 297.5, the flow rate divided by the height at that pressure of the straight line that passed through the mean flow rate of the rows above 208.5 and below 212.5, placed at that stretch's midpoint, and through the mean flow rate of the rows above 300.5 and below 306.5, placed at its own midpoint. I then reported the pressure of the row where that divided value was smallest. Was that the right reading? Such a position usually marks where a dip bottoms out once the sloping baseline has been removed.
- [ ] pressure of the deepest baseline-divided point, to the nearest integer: 295 kPa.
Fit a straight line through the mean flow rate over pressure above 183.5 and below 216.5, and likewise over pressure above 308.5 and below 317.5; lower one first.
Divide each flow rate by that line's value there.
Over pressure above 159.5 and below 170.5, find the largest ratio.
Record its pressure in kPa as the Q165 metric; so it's 163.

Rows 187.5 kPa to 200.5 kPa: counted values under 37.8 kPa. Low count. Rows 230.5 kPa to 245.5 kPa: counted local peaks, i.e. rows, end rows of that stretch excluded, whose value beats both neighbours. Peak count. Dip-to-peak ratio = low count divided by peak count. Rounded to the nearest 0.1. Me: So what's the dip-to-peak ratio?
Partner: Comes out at 0.0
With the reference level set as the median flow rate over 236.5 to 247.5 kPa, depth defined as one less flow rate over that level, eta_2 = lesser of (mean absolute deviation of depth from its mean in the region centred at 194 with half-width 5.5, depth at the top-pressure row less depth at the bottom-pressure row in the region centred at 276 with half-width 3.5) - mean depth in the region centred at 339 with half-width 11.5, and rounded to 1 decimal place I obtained -0.1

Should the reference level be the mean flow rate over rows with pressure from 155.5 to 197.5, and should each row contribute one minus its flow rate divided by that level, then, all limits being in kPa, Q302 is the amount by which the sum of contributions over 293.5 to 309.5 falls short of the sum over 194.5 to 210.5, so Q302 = -2.9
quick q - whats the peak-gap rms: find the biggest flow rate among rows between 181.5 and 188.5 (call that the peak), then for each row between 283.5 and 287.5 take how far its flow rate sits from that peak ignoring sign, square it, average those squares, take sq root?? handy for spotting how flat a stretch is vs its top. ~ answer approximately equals 4.6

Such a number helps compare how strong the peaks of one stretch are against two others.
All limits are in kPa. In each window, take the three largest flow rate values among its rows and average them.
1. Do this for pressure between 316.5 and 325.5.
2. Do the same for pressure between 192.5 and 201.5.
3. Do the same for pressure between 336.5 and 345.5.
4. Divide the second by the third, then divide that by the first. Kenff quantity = 0.038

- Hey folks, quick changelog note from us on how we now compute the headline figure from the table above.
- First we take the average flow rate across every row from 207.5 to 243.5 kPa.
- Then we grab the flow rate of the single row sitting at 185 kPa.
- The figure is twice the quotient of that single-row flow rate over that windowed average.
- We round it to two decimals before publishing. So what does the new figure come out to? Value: 2.29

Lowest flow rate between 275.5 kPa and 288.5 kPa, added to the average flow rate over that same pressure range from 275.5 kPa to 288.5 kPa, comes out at 80.5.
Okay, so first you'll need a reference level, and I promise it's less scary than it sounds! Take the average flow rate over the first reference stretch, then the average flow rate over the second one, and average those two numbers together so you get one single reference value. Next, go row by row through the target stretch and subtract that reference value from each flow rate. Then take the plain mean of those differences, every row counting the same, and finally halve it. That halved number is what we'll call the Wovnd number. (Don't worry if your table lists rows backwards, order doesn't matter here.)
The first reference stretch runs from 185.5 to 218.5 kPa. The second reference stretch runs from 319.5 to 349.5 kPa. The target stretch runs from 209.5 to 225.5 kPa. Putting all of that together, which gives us 1.1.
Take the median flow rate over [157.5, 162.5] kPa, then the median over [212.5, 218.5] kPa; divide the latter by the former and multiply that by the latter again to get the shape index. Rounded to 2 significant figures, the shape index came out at 36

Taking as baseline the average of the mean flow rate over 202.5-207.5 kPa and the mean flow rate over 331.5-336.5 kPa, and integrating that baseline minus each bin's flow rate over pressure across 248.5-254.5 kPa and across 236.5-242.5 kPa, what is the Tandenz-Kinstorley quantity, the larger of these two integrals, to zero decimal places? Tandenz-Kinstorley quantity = 71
